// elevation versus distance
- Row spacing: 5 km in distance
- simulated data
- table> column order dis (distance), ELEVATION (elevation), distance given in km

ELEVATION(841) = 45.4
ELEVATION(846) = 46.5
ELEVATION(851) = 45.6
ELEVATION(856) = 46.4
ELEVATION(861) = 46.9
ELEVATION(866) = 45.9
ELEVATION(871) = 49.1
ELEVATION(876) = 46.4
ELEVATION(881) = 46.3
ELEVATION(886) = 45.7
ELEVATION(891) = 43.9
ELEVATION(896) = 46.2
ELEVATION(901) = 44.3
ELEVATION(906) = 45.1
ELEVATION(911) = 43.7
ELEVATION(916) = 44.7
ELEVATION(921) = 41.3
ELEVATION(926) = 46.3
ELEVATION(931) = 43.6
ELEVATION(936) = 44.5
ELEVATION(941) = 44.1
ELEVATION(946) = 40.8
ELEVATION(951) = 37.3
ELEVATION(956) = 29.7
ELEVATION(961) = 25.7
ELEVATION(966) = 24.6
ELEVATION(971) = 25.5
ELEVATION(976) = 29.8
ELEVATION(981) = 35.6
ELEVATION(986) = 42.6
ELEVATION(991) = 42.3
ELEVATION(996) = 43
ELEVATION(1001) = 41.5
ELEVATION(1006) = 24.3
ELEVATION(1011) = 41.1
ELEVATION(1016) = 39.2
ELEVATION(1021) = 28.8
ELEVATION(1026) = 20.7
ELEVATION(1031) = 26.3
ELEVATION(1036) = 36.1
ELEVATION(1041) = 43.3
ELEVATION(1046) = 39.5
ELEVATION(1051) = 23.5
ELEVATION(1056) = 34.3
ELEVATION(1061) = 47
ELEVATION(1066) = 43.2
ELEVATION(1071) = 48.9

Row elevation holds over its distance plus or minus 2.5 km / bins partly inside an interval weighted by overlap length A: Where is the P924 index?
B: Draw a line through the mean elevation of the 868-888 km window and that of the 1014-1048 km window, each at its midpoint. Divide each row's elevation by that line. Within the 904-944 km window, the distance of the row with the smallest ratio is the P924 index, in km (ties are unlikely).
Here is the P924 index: 921 km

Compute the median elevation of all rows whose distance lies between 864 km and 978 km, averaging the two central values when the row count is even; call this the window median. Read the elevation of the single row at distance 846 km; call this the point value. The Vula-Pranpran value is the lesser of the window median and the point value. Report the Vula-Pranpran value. 44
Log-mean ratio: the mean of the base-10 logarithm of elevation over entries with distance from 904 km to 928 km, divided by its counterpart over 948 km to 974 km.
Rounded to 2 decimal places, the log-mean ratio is 1.13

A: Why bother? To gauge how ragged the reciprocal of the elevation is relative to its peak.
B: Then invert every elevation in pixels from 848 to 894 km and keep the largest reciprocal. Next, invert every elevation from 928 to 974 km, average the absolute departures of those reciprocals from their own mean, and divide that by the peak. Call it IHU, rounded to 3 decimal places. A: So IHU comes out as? 0.309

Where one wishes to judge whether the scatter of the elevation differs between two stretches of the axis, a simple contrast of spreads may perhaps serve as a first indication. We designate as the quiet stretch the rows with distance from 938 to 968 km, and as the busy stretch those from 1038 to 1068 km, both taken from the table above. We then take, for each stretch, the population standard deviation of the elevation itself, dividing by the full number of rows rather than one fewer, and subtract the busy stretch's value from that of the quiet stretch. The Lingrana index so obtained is 0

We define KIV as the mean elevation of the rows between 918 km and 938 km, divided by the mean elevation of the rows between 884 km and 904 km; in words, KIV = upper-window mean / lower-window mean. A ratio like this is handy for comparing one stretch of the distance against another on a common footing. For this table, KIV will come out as 0.98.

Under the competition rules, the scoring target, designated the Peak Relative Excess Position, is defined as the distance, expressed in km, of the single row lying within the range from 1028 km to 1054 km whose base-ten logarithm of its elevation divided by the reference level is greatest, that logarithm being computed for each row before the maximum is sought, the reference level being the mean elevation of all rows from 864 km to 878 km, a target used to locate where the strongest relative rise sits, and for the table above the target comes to 1041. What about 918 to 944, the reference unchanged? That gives 926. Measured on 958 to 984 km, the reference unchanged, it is 981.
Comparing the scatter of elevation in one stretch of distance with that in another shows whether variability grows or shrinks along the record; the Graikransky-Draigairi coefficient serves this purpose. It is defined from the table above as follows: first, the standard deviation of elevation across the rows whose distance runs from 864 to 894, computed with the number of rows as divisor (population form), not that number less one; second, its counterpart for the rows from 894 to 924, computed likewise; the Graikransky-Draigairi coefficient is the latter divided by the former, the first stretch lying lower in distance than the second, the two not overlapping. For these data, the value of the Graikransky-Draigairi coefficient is 1.0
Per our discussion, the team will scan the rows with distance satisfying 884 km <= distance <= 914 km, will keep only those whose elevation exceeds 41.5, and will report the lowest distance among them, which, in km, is 886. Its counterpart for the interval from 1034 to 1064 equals 1041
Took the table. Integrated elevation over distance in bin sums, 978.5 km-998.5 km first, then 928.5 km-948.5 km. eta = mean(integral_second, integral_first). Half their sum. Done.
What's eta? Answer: 841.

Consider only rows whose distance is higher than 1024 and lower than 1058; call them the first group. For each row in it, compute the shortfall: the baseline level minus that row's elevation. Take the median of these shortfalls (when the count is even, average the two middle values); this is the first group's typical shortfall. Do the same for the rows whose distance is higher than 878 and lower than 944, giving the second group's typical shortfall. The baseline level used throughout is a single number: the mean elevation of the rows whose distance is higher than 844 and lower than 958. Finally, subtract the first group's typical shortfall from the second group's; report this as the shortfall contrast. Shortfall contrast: -10.2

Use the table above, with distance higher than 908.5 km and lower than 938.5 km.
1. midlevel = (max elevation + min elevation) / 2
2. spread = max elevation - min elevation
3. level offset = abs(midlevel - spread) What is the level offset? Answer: 39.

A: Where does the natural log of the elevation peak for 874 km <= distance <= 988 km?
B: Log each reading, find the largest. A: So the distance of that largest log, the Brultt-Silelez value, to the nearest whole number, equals 876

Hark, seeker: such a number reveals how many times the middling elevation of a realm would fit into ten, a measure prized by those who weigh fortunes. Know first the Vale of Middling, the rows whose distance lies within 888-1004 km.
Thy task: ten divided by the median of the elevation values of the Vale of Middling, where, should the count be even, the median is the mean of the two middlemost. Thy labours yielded 0.23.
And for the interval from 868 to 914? 0.22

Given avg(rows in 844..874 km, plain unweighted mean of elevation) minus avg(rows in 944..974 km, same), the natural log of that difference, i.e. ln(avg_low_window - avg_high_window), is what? 2.8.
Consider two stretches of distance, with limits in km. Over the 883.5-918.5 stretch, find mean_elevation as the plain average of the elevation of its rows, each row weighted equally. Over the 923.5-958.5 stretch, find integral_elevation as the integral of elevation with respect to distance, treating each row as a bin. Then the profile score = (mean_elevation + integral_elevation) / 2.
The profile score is 738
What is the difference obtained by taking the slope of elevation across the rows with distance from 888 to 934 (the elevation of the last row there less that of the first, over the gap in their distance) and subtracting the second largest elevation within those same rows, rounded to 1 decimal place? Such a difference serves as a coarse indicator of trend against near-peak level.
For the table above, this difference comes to -46.2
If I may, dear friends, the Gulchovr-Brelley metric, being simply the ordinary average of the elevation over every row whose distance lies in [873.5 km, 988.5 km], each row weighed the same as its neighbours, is 40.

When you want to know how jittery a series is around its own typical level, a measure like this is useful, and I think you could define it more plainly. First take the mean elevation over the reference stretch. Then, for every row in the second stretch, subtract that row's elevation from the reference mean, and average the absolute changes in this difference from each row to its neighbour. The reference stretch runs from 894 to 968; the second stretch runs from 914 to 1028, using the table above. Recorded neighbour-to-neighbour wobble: 4.9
